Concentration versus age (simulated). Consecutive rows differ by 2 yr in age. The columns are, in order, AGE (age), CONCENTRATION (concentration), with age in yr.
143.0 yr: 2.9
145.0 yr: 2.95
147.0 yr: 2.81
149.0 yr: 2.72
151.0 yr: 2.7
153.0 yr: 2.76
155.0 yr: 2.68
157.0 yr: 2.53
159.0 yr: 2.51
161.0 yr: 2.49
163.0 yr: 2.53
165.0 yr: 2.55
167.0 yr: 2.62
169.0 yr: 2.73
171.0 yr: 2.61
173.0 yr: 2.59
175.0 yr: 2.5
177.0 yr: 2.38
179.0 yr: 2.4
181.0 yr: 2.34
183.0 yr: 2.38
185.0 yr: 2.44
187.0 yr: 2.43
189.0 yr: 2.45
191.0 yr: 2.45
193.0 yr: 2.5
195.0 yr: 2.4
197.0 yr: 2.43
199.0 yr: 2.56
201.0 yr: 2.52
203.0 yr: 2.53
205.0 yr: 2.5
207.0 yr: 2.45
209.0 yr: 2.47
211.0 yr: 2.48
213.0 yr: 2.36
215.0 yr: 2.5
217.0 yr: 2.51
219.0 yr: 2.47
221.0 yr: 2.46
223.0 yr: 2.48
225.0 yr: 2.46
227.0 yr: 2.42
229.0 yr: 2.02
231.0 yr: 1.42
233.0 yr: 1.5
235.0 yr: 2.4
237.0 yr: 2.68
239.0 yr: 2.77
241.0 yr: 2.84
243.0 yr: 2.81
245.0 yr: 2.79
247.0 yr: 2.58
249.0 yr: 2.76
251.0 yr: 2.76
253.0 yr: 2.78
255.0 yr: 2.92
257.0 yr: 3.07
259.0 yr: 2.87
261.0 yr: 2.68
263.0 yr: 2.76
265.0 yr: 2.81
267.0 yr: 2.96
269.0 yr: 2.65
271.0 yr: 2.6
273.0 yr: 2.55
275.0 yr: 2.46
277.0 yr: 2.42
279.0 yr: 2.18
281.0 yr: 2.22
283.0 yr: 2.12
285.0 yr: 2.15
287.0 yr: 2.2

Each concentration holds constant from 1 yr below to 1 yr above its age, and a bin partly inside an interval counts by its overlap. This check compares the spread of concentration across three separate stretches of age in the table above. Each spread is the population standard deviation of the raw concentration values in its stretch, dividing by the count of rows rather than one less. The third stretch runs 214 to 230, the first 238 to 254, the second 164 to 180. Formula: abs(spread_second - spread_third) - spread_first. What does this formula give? -0.03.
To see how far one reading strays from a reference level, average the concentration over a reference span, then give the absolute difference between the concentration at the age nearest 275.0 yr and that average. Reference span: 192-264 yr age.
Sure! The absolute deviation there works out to 0.065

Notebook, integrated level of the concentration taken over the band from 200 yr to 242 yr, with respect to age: 100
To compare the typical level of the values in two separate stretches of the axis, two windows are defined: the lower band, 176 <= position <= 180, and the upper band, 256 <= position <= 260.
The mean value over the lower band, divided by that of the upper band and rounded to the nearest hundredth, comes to 0.80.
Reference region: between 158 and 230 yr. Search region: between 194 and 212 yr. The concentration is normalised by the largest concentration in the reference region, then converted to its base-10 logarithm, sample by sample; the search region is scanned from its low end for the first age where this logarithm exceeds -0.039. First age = 199.0 yr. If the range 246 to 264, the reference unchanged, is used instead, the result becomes 247.0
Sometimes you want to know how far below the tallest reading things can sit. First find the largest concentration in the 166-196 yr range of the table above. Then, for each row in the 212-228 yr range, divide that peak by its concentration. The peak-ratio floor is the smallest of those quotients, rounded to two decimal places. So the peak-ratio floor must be 1.09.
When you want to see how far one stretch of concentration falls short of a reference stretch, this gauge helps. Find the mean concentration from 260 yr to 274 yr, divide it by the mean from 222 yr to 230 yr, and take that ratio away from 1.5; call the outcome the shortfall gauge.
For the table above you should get 0.34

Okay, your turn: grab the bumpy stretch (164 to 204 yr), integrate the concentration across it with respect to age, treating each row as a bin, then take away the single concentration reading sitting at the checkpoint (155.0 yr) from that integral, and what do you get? 97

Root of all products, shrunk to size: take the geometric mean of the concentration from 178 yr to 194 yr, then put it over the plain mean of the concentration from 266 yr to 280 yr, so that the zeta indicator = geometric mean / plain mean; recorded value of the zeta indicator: 0.95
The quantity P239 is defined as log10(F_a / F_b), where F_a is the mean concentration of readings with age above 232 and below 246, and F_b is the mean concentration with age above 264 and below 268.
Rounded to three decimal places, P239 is -0.055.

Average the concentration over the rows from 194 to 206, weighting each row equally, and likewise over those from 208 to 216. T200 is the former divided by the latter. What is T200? 1.02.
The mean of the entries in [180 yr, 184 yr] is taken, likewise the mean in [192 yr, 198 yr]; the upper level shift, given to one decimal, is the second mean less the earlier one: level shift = 0.1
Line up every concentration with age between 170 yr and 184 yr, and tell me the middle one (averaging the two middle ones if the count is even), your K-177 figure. 2.40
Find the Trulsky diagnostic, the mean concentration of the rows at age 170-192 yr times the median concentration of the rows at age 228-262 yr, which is 6.77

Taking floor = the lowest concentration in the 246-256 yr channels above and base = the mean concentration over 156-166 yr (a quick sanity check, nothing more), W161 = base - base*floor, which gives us -3.98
